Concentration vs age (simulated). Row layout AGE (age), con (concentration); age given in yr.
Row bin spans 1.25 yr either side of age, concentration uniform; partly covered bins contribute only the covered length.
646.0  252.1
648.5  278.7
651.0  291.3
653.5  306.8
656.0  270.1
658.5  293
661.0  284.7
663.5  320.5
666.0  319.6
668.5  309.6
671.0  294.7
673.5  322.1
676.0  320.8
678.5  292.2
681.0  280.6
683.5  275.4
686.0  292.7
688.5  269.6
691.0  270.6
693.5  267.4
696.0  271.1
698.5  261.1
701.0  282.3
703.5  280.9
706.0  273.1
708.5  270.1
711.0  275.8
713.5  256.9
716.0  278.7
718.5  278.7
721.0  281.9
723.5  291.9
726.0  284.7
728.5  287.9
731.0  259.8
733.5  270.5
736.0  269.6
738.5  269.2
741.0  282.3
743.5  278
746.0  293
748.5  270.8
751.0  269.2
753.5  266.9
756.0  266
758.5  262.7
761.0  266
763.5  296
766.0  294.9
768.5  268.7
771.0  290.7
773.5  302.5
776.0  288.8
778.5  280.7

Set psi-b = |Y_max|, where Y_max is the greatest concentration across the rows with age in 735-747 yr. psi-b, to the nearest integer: 293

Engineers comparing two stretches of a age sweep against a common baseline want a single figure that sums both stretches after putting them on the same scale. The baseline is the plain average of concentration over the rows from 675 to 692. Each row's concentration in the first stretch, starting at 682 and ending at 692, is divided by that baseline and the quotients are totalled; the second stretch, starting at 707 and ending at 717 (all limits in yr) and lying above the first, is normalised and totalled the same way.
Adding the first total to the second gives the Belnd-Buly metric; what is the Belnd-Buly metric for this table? 7.66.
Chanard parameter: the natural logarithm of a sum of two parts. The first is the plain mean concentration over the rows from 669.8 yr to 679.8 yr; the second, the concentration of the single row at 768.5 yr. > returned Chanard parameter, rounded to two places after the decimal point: 6.36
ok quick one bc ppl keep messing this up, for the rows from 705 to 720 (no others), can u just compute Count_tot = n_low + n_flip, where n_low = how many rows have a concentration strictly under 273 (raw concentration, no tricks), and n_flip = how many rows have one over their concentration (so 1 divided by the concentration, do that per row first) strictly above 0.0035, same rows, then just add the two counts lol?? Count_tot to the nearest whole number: 8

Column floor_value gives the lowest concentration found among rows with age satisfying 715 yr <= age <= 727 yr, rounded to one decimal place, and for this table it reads 278.7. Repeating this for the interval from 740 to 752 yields 269.2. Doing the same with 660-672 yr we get 284.7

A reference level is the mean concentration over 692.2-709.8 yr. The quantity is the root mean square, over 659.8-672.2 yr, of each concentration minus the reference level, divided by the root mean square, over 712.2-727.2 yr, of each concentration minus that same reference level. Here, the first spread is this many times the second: 2.9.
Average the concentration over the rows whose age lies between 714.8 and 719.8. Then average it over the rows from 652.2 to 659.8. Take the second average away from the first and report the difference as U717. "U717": -11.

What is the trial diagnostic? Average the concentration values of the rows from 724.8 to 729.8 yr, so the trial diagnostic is 286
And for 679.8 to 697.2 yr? 275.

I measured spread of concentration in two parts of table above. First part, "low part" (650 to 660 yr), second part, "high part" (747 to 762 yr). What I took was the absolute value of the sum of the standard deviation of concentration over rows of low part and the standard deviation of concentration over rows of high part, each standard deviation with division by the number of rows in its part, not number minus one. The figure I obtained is 16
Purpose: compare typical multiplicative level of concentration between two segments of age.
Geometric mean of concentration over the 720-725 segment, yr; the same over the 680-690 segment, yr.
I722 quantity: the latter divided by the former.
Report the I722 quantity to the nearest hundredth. 0.97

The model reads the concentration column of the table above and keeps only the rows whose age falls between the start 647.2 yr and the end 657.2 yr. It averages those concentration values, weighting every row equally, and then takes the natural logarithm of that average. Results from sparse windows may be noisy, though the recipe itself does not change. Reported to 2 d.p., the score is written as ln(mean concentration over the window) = 5.66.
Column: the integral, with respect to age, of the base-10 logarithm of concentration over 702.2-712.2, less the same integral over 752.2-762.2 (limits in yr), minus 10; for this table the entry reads -9.85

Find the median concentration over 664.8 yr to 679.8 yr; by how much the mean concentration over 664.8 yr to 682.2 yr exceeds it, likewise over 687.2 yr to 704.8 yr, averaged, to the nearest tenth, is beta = -25.8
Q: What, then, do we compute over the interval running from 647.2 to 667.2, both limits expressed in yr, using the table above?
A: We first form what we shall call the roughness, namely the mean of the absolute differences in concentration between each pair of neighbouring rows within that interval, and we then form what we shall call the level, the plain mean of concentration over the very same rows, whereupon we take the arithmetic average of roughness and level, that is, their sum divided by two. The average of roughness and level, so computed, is 157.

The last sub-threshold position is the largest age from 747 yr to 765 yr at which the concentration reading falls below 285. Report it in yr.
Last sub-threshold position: 761.0 yr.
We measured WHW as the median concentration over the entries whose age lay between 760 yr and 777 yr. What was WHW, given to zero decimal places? 291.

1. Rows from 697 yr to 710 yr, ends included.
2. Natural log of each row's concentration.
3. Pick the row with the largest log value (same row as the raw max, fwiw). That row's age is 701.0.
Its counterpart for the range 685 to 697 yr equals 686.0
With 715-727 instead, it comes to 723.5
